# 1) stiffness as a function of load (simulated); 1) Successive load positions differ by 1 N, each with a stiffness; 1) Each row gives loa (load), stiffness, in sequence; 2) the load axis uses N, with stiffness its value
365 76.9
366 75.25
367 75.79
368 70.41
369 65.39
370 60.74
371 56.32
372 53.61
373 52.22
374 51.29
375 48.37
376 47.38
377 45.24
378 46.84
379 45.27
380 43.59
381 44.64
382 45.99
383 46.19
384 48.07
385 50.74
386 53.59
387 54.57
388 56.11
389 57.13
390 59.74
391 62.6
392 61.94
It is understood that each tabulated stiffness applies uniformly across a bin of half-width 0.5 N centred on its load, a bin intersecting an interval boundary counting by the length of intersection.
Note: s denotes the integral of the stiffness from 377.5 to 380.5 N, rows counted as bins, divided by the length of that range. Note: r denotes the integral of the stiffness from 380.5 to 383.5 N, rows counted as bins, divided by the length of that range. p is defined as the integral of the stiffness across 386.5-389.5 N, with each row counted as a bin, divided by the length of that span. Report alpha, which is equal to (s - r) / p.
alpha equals -0.01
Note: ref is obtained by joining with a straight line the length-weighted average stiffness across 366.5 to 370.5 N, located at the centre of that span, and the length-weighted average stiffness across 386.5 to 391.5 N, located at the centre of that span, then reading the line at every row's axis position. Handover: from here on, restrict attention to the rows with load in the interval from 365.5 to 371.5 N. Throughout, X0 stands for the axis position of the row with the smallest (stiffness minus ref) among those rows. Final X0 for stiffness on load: 371 N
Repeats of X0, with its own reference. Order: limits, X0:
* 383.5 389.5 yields 384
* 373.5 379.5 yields 377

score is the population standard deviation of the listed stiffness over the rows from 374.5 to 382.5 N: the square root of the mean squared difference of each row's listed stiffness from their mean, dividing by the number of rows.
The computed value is 1.5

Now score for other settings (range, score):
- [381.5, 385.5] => 1.9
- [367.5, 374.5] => 6.7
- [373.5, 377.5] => 2.2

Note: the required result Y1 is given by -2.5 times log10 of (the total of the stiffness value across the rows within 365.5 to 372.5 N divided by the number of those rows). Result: -4.54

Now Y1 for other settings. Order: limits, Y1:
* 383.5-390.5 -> -4.34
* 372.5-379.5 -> -4.21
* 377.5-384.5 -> -4.15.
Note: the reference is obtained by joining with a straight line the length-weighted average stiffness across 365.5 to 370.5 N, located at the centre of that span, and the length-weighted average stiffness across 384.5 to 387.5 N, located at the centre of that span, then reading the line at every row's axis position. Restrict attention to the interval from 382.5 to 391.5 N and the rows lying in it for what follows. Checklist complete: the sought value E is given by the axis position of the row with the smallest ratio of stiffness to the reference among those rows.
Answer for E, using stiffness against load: 383 N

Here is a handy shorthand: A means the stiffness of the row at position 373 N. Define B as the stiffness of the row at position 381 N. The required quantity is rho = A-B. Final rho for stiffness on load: 8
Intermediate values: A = 52.22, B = 44.64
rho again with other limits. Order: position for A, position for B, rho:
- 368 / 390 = 11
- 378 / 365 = -30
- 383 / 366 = -29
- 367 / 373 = 24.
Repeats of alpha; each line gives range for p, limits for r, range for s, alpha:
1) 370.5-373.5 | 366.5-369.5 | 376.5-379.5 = -0.46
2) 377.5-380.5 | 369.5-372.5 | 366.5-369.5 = 0.30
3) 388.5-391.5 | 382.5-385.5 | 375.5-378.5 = -0.03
